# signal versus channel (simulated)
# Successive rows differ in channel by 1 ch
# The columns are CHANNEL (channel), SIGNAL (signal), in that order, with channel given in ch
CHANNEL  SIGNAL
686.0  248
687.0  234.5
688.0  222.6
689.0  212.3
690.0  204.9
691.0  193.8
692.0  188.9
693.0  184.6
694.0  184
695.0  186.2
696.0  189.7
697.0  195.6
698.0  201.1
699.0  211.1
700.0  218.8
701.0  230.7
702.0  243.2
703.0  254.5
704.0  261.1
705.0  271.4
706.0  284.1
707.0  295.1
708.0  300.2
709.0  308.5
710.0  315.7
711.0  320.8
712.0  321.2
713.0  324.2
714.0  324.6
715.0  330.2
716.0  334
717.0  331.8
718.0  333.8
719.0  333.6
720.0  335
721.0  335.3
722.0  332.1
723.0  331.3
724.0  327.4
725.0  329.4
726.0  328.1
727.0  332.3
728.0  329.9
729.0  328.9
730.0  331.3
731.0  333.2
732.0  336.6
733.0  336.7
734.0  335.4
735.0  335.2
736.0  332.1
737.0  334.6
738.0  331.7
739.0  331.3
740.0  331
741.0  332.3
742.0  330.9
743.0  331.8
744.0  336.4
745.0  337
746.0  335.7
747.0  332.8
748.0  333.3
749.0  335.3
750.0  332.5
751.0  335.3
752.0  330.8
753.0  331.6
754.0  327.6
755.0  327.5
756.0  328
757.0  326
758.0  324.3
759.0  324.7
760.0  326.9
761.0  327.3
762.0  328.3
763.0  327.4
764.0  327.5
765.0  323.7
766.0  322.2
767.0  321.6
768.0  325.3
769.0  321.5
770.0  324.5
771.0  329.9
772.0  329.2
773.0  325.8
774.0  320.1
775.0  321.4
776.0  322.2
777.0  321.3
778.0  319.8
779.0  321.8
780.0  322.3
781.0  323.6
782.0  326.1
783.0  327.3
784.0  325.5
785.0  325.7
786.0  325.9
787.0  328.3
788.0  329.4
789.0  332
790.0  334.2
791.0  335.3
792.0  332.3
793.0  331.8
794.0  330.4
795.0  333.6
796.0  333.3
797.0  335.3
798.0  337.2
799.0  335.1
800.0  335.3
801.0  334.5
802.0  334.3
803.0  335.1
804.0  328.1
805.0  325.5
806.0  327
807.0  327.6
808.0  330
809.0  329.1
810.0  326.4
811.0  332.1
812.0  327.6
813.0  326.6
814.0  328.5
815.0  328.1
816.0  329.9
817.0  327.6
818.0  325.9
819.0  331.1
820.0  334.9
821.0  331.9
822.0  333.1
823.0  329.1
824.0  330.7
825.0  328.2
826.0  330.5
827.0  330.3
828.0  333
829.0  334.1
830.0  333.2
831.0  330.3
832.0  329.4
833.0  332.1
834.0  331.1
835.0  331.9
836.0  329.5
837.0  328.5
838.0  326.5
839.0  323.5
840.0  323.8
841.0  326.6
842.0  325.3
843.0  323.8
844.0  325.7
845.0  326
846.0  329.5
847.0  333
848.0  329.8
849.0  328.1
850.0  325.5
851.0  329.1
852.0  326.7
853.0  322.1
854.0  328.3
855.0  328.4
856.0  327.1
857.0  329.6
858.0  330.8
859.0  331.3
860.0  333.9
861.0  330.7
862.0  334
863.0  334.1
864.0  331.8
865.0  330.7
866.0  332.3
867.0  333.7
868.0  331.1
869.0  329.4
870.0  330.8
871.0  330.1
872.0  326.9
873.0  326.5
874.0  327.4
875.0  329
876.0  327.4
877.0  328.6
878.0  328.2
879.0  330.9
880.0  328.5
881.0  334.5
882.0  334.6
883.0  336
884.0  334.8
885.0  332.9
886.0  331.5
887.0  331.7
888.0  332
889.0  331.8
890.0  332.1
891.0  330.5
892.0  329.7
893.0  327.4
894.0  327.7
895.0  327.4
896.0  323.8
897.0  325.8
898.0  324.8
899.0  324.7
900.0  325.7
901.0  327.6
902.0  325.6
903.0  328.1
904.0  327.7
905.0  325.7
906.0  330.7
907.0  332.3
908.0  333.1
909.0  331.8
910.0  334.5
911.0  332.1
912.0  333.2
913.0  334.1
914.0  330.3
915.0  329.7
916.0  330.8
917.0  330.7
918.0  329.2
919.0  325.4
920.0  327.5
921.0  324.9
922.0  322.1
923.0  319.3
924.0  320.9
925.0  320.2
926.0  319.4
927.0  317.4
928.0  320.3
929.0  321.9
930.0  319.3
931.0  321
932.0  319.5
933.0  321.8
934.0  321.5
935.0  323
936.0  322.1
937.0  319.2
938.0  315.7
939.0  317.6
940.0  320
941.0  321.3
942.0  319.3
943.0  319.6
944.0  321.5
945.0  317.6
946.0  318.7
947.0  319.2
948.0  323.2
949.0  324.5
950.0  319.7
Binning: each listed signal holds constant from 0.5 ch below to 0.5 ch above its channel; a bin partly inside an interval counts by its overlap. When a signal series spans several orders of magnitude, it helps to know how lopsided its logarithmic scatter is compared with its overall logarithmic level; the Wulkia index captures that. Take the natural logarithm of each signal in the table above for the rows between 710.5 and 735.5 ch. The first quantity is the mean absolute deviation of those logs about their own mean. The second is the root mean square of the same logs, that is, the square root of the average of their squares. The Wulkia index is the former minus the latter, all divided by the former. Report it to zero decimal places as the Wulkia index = -539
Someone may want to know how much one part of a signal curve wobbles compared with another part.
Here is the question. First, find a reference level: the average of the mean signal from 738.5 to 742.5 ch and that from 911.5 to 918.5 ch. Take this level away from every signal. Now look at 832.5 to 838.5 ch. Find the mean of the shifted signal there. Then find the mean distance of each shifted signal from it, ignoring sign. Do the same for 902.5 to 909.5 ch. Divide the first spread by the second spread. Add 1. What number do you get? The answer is 1.8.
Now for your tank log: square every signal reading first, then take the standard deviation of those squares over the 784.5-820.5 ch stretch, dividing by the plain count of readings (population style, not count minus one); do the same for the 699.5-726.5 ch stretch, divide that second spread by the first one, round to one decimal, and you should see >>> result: 8.7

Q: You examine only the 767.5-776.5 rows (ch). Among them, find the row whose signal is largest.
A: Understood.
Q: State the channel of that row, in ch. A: 771.0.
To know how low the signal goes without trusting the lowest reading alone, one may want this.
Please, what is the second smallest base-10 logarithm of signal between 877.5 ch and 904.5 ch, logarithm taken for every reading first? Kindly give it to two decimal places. 2.51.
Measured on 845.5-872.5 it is 2.51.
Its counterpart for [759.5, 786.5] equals 2.51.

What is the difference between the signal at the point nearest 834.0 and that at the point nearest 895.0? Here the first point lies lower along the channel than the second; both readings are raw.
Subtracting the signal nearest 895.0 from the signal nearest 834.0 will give 3.7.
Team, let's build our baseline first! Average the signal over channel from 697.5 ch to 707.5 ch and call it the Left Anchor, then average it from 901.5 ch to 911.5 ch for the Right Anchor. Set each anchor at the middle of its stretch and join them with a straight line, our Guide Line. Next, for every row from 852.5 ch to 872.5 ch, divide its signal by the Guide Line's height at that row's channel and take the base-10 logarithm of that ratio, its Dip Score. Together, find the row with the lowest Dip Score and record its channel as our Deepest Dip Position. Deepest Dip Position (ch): 872.0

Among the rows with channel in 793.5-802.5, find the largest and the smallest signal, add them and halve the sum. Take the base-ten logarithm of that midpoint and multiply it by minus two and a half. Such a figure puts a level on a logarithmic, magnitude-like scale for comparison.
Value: -6.309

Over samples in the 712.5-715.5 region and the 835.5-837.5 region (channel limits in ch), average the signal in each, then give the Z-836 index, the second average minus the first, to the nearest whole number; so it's 3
